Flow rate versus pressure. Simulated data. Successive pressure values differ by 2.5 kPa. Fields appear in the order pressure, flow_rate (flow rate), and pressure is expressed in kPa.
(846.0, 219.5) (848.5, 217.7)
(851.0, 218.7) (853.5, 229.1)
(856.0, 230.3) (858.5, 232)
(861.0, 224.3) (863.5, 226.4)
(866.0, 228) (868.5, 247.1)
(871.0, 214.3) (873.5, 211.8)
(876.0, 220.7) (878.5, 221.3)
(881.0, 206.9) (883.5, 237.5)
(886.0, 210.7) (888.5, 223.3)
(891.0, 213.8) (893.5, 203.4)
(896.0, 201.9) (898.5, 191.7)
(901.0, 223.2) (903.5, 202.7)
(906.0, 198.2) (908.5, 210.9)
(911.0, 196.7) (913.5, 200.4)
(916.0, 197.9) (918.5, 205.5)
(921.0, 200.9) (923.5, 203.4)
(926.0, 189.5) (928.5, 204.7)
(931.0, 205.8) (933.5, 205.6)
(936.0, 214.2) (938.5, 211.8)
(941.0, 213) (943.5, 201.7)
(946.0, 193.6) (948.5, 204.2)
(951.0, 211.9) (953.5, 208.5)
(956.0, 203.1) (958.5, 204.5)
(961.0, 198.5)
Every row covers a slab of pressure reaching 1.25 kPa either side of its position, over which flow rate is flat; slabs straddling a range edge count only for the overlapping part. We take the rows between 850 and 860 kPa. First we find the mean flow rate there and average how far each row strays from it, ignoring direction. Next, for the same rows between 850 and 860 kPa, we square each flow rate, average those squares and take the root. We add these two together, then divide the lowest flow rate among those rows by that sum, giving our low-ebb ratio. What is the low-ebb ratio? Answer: 0.943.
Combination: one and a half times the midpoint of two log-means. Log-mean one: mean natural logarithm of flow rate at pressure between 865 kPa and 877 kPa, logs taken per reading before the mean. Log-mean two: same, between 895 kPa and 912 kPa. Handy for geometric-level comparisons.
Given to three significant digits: 8.05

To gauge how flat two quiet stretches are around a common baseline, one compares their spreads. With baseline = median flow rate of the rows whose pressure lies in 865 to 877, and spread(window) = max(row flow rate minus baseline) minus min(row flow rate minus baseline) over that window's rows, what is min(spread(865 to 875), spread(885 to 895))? 19.9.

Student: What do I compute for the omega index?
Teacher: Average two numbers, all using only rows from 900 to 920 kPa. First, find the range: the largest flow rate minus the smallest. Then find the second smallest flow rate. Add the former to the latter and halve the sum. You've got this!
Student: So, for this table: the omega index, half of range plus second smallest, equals 112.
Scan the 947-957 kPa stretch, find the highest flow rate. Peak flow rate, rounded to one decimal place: 211.9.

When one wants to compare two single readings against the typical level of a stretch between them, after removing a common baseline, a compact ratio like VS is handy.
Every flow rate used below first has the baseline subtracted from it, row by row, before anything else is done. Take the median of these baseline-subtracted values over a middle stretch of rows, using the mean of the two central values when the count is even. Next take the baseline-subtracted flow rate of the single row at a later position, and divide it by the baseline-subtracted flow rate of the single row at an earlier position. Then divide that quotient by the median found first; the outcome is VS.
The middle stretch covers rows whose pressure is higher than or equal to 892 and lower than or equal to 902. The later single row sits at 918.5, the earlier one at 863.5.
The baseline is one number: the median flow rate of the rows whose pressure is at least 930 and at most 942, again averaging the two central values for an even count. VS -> 0.0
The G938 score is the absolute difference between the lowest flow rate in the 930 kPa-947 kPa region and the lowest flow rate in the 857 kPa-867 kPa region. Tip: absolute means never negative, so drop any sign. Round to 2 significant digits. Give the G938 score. 31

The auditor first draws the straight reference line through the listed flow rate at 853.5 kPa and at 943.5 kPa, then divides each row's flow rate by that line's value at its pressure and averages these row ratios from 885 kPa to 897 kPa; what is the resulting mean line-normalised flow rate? 0.97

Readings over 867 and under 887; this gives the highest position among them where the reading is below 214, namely 886.0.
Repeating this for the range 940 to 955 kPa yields 953.5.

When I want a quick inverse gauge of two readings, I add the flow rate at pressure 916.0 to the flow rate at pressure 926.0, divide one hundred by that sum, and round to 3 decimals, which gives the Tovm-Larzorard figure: 0.258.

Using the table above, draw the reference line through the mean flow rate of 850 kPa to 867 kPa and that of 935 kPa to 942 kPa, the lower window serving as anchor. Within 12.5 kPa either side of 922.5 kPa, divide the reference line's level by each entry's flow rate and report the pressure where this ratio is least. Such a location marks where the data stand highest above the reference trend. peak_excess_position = 933.5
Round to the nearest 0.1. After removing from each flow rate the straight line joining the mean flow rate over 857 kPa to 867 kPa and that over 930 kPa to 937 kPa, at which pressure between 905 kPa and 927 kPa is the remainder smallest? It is 926.0 kPa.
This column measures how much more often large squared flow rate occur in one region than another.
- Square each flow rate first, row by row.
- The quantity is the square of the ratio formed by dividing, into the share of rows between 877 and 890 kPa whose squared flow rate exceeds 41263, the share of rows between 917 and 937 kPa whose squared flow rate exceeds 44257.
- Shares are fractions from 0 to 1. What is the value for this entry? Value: 64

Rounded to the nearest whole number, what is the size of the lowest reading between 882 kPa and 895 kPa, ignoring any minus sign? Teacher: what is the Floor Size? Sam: 203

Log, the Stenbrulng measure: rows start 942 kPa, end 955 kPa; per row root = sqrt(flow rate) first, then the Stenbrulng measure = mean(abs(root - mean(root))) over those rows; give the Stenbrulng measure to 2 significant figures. 0.18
